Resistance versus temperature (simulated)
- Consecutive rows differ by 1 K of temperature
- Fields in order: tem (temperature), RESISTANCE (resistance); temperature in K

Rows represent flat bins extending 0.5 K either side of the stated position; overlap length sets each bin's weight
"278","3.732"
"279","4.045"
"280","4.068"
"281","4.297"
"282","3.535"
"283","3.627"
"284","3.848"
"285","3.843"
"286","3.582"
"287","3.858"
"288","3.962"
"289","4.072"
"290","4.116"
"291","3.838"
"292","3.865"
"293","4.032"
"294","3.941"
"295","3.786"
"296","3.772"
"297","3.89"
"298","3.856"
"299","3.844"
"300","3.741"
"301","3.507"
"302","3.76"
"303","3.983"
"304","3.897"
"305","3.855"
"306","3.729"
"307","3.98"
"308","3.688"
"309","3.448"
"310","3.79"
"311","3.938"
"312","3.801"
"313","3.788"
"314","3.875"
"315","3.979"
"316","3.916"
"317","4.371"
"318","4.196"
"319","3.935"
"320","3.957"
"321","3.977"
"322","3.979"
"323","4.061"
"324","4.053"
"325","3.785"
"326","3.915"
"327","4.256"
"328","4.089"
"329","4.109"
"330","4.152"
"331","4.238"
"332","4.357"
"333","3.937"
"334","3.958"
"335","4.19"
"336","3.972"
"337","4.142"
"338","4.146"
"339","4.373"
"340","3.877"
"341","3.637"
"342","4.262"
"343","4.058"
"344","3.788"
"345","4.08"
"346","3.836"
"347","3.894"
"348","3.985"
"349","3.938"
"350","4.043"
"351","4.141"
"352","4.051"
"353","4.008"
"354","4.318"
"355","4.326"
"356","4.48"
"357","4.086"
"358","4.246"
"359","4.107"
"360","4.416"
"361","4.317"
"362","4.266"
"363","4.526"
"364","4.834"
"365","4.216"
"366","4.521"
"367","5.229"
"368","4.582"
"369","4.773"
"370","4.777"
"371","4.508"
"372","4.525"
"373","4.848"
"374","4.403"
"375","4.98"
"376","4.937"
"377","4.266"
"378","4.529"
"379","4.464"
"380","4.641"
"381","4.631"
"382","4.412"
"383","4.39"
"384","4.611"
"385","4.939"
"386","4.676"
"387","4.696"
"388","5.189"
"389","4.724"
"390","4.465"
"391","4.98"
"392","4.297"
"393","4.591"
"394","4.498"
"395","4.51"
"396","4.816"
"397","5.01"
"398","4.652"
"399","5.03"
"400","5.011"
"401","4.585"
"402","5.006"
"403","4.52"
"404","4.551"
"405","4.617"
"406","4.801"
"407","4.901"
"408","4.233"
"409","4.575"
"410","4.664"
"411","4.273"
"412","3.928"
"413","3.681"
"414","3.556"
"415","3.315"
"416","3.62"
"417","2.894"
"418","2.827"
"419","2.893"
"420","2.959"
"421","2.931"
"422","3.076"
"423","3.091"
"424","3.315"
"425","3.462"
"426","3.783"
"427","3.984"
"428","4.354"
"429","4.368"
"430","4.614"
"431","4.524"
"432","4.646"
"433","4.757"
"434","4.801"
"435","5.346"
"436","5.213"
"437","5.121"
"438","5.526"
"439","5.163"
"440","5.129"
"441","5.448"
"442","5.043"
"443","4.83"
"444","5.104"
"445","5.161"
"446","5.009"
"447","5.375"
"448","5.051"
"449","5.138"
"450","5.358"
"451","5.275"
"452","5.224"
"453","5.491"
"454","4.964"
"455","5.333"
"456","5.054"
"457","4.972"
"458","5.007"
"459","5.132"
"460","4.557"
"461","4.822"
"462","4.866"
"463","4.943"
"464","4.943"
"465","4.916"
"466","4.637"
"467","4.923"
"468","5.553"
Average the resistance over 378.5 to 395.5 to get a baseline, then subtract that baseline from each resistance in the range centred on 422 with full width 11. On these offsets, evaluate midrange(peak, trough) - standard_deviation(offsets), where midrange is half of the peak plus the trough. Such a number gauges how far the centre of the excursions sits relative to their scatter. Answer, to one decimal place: -1.6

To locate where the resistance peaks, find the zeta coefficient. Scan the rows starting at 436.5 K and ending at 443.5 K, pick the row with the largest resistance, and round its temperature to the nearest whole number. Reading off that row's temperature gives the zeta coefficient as 438 K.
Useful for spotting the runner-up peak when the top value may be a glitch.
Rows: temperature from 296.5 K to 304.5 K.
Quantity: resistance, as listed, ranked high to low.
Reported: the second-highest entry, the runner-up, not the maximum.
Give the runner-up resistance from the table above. 3.897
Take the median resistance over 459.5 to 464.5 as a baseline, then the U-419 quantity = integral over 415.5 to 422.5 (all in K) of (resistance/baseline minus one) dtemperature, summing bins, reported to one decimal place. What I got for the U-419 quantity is -2.6 K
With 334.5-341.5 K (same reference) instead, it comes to -1.2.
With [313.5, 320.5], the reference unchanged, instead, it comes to -1.2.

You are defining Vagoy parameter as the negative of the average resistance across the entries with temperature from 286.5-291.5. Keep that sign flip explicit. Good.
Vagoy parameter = -3.97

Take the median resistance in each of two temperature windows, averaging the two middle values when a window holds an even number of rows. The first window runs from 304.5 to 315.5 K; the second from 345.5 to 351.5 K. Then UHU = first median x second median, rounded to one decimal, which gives 15.1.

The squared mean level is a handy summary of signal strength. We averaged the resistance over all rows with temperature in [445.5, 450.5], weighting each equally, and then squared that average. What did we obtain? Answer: 27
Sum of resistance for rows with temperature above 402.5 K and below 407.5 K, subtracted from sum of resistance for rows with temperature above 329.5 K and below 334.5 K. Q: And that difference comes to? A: -3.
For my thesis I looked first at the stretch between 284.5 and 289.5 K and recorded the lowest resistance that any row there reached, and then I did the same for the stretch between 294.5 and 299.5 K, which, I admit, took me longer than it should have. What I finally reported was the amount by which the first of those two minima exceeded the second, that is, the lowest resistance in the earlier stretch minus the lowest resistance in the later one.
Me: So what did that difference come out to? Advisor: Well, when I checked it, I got -0.2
